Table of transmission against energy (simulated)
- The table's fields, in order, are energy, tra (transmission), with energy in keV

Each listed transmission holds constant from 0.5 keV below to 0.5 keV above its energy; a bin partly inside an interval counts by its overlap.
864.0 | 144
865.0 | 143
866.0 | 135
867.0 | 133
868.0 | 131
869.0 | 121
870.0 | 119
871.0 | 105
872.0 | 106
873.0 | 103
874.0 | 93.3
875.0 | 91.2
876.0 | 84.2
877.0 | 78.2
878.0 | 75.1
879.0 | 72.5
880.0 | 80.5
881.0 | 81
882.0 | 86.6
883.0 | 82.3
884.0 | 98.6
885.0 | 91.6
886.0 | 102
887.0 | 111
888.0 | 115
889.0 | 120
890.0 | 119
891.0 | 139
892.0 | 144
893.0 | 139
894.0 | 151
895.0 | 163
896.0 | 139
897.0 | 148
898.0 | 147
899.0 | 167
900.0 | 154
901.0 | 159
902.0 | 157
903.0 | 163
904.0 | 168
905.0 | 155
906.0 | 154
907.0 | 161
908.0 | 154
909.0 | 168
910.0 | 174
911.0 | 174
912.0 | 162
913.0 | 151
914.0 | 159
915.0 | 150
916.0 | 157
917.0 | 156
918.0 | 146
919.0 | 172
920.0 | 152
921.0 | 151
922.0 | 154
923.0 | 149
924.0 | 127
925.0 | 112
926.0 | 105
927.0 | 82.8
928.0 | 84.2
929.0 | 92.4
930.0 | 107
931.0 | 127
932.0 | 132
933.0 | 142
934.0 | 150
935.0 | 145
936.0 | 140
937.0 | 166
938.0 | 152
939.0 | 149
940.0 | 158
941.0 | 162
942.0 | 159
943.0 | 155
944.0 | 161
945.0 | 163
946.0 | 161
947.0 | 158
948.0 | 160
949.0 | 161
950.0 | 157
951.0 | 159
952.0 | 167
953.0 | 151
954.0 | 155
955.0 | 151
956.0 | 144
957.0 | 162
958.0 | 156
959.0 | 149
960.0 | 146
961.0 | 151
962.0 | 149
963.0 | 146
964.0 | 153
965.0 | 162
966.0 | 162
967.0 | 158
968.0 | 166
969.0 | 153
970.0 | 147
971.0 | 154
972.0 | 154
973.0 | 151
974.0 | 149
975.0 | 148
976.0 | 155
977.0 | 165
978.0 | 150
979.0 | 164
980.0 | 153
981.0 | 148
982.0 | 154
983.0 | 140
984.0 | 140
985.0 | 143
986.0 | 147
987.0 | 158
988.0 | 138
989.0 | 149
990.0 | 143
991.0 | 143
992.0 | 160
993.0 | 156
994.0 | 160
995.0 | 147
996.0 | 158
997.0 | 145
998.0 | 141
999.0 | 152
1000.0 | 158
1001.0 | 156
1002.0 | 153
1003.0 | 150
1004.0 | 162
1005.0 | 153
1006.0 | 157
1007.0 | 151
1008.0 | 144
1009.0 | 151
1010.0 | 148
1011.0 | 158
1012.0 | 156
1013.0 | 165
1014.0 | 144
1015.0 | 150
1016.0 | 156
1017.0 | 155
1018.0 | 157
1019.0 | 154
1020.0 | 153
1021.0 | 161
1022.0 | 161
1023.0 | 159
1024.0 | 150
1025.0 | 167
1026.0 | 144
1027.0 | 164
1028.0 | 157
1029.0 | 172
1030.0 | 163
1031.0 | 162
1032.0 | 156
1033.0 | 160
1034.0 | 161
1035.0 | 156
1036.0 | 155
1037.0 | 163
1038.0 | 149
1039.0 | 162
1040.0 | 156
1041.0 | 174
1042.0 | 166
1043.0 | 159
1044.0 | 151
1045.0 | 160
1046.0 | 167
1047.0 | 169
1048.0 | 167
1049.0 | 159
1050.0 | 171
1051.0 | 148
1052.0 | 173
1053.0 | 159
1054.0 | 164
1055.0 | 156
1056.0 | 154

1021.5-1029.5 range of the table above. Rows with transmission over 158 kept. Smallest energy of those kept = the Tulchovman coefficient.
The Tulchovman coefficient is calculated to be 1022.0 keV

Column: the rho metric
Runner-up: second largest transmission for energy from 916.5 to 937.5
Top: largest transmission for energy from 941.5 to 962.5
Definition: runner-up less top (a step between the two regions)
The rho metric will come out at -1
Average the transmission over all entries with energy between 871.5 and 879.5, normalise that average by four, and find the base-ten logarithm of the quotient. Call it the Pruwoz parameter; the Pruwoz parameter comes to 1.34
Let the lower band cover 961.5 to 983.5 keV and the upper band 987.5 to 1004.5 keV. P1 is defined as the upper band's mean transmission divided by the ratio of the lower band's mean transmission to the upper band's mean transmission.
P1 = 149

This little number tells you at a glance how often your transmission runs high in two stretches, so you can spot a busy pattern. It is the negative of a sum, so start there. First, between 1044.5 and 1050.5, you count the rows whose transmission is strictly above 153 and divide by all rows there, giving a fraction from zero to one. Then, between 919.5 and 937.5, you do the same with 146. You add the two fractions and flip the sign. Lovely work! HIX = -1.3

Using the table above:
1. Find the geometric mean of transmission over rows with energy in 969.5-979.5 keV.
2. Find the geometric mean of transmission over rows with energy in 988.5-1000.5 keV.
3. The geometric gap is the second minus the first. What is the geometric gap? -3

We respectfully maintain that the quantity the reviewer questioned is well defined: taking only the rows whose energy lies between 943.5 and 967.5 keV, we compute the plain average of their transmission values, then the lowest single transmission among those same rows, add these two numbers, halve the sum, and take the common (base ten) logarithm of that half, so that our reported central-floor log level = 2.18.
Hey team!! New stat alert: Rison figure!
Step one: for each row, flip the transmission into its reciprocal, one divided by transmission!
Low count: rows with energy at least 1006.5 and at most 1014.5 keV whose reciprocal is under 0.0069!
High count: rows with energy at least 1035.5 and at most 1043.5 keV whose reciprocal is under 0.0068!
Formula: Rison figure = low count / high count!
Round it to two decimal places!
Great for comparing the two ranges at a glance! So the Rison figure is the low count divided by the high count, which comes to 0.75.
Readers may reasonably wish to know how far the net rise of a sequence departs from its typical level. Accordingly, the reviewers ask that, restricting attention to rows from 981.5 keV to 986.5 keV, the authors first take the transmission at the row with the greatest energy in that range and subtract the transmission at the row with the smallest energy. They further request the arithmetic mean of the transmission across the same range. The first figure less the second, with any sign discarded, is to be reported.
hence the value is 152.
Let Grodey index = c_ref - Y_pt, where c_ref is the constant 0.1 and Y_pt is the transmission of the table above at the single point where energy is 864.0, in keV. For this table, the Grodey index -144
